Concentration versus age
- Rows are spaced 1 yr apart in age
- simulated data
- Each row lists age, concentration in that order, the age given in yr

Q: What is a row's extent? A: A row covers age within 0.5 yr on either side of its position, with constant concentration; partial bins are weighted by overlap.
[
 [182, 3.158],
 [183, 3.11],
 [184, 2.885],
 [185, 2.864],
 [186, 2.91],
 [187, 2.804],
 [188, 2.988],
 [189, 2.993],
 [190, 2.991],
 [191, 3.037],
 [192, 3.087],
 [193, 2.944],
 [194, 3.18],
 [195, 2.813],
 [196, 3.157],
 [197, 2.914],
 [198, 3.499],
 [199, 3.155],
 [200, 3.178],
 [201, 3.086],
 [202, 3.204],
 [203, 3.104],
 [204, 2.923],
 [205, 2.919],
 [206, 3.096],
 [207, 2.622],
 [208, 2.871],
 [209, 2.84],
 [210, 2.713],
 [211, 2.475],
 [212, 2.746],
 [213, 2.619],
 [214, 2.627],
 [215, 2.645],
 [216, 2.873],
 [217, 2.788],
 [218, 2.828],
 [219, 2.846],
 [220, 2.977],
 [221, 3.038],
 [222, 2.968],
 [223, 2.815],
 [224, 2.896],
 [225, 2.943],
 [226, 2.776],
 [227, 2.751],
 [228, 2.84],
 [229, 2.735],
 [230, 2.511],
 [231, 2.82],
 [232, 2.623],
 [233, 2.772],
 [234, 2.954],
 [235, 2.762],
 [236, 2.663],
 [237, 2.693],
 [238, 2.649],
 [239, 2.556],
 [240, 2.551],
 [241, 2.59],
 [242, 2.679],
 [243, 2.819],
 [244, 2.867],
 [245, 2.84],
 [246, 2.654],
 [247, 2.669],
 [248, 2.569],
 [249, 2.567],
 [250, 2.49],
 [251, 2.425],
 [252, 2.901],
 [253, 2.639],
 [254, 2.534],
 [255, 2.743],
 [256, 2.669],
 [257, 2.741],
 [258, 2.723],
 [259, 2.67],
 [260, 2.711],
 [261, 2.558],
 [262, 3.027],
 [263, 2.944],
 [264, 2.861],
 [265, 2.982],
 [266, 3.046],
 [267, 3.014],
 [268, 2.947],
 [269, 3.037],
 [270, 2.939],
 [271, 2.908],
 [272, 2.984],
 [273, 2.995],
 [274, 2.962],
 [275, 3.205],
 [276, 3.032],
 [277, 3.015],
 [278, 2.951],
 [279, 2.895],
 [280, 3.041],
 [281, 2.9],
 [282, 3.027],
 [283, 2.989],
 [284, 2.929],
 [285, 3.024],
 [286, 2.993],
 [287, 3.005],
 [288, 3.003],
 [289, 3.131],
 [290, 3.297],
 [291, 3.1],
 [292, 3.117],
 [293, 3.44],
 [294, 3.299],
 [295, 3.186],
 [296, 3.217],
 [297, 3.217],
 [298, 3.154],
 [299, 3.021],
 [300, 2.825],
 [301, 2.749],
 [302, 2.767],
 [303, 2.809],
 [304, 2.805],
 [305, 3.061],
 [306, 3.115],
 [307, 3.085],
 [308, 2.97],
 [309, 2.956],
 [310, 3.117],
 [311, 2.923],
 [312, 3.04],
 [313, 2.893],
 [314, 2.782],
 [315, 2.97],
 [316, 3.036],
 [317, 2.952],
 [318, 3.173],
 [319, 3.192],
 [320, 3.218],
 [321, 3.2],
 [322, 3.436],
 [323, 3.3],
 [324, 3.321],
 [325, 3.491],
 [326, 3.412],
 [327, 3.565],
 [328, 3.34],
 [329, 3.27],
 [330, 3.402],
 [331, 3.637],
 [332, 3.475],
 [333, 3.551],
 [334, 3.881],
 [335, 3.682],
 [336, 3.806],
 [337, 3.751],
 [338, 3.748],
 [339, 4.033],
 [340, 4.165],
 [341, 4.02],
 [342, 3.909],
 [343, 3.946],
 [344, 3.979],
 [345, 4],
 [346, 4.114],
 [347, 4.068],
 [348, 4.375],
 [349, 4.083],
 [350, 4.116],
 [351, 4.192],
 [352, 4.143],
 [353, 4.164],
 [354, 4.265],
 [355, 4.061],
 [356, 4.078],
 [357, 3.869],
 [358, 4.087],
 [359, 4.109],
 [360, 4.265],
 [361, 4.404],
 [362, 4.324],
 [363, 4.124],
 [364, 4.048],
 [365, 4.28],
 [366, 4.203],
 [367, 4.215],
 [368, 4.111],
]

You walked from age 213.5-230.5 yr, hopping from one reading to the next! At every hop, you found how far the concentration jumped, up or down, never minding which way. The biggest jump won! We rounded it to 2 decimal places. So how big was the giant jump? 0.23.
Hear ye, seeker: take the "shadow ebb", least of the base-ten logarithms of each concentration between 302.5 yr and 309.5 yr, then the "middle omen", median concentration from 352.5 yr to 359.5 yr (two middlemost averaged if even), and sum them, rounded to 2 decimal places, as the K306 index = 4.53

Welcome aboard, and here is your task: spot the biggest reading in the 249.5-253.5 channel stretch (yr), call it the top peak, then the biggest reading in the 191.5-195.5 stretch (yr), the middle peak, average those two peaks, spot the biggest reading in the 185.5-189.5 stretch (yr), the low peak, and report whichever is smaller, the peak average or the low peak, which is 2.99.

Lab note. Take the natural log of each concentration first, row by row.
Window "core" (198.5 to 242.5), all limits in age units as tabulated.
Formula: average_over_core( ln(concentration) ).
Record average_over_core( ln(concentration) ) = 1.03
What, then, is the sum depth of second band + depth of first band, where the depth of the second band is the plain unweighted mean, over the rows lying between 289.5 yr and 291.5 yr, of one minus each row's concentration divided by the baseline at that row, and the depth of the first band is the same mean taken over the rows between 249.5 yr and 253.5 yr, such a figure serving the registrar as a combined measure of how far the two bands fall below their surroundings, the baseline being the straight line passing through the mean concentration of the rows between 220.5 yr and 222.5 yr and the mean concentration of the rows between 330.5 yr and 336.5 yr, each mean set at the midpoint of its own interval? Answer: 0.242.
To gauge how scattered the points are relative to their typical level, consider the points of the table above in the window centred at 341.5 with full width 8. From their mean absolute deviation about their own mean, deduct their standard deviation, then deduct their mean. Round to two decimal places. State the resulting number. -4.01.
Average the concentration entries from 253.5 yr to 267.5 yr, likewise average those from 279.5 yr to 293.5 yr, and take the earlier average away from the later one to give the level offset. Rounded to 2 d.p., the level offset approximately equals 0.27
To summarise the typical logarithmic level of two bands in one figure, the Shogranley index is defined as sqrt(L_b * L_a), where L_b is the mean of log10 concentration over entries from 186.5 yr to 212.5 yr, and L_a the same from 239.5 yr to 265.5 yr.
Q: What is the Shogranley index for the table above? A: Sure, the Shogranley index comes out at 0.452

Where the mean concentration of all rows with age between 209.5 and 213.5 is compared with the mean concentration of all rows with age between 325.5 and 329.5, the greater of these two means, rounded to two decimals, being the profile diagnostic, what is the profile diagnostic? 3.40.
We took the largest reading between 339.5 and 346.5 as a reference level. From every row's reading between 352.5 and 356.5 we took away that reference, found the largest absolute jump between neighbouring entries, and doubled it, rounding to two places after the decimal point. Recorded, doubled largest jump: 0.41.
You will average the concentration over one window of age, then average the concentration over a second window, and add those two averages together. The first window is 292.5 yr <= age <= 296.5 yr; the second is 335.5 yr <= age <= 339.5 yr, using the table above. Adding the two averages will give 7.12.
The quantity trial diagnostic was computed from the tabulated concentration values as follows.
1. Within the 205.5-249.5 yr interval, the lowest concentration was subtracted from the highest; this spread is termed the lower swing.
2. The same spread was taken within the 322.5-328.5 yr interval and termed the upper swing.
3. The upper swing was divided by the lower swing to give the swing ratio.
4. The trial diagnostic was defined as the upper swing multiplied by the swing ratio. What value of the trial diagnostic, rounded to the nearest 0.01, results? 0.11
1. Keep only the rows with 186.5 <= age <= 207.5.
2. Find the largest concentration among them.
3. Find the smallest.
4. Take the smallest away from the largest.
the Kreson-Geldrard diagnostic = 0.88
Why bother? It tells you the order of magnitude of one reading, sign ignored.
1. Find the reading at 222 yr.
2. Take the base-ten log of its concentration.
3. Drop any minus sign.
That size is 0.47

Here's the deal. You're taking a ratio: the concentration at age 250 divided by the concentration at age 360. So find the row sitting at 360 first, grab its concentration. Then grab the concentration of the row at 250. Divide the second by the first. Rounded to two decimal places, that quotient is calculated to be 0.58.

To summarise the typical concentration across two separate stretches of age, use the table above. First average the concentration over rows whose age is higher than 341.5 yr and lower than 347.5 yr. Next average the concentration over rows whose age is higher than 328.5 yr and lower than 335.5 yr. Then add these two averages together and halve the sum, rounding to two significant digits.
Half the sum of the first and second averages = 3.8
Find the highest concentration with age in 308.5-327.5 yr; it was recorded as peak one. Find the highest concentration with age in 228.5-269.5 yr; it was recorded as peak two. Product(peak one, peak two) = 11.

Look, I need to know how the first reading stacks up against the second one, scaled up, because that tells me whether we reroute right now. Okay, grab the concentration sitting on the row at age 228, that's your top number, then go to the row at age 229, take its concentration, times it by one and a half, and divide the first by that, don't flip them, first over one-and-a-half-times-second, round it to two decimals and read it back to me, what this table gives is 0.69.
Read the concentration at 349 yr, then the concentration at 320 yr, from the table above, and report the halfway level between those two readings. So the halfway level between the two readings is 3.65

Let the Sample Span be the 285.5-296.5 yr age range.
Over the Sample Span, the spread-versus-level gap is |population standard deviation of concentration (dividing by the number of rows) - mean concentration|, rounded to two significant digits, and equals 3.0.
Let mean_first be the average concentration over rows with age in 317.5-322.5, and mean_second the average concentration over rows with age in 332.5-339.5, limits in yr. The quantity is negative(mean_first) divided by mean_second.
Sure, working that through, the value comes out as -0.86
